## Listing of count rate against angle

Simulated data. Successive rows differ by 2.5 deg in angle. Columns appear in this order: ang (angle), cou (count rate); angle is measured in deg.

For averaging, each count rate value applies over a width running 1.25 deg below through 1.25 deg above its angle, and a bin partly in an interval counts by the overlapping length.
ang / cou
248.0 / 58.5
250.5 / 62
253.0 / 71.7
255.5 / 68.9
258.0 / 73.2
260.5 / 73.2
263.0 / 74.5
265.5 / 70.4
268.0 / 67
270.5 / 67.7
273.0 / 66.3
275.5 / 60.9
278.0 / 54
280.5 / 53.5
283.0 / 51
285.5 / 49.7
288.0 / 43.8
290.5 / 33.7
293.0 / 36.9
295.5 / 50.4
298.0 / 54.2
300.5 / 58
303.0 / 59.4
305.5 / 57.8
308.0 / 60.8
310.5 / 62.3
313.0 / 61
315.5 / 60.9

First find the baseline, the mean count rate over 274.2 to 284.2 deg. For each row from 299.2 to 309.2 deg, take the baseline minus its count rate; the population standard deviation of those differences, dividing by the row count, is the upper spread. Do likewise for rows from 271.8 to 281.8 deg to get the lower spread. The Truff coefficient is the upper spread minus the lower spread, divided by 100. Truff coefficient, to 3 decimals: -0.041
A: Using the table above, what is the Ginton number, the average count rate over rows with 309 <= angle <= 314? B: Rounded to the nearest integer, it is 62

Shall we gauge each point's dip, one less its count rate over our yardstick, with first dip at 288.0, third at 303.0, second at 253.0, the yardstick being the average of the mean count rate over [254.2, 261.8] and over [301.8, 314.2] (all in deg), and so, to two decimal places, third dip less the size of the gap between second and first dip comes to -0.32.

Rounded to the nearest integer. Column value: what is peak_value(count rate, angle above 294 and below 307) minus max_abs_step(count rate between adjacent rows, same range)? 56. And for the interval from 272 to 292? 56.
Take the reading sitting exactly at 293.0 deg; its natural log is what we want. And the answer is 3.61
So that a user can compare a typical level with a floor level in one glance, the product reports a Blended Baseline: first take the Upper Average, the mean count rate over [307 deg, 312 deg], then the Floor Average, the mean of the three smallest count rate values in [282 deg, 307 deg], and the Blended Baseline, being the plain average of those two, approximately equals 50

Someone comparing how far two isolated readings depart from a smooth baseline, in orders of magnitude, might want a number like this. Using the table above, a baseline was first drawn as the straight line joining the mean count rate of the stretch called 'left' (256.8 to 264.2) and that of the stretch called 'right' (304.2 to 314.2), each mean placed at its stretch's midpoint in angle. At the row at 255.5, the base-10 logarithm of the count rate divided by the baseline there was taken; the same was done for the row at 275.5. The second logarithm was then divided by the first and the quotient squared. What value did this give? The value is 2.5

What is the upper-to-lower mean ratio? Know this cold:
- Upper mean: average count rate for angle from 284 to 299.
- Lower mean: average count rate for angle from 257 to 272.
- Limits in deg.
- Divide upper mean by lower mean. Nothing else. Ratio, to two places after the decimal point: 0.63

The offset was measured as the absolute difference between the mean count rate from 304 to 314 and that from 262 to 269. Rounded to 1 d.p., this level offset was 10.2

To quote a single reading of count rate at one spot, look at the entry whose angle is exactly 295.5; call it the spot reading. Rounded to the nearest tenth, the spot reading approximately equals 50.4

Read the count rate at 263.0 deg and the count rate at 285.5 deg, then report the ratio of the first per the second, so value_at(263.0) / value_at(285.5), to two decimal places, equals 1.50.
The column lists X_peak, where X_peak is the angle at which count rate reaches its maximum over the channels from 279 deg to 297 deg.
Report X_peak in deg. 280.5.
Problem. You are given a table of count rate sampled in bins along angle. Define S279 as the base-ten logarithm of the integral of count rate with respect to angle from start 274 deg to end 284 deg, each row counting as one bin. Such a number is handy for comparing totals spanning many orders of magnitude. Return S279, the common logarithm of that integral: 2.74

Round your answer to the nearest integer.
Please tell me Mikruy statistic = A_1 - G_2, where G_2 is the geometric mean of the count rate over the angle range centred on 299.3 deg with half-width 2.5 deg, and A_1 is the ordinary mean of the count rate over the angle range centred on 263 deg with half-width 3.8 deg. 17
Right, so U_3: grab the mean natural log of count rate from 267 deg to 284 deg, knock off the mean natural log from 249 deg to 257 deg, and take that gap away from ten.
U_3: 10.1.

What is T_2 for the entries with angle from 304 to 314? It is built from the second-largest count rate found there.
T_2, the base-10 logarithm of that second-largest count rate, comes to 1.79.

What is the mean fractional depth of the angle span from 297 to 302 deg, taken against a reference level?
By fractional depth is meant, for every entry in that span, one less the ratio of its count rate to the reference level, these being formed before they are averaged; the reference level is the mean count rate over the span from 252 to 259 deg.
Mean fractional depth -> 0.21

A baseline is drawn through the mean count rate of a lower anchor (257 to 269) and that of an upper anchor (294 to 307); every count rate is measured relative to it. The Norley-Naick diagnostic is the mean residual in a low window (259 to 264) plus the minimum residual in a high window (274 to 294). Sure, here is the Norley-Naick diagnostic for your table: -25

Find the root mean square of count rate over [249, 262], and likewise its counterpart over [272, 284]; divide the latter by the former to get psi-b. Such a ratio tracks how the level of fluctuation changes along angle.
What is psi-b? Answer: 0.82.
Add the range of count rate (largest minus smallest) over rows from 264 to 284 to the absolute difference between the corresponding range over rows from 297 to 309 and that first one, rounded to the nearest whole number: 32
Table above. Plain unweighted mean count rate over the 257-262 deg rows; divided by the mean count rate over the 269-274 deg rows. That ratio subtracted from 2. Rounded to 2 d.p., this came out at 0.91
